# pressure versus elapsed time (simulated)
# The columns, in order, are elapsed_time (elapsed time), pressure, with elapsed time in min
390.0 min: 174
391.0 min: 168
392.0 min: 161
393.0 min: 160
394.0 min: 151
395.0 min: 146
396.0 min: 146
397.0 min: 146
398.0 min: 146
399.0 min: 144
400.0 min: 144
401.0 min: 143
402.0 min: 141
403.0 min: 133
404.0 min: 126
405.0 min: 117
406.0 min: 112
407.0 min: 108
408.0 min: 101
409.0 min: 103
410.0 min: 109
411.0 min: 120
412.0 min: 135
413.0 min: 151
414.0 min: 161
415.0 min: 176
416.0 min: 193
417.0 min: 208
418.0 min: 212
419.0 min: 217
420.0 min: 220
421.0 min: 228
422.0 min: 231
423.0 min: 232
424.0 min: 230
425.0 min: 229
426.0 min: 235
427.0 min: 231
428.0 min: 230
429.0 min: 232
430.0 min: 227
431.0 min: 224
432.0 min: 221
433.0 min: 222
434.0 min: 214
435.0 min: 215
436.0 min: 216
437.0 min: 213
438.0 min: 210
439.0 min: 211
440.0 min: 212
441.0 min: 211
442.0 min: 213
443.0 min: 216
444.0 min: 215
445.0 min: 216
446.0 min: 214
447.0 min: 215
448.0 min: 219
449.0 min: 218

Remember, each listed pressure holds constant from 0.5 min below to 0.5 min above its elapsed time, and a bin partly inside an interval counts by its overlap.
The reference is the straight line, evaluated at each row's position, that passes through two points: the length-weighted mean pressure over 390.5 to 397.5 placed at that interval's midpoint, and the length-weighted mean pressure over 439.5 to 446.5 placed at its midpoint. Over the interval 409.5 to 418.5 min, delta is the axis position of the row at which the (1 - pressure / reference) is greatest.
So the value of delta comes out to 410.0 min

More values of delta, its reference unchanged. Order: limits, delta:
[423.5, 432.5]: 432.0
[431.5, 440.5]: 440.0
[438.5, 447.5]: 447.0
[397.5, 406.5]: 406.0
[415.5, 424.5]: 416.0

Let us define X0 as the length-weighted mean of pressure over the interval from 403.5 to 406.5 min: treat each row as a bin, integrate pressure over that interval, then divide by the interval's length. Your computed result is 118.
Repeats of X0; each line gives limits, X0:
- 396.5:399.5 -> 145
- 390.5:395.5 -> 157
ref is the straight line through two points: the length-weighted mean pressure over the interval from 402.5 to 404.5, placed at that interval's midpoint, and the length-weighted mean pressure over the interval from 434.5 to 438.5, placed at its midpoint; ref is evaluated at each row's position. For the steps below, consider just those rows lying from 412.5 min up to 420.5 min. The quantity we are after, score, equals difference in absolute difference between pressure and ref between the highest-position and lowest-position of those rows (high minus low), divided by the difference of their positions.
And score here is 7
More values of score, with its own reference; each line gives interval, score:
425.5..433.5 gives -4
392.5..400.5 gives -5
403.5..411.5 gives 3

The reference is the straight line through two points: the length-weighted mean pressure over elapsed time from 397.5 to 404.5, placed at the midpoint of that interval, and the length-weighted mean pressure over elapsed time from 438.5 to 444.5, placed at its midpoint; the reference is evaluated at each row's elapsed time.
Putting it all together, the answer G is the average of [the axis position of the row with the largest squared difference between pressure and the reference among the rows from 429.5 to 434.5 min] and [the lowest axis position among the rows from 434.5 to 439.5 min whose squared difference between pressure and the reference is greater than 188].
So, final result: 432.5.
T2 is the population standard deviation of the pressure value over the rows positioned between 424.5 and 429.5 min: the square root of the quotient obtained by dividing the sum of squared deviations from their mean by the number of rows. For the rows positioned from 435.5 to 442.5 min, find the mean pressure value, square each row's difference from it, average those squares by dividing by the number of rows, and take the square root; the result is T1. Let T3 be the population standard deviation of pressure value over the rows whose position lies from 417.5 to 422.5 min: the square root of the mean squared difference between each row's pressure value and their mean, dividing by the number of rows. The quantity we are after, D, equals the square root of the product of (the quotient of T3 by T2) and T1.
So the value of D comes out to 2.5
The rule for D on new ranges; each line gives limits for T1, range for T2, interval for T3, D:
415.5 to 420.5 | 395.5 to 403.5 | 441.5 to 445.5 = 1.7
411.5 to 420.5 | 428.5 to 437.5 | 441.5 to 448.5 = 2.9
